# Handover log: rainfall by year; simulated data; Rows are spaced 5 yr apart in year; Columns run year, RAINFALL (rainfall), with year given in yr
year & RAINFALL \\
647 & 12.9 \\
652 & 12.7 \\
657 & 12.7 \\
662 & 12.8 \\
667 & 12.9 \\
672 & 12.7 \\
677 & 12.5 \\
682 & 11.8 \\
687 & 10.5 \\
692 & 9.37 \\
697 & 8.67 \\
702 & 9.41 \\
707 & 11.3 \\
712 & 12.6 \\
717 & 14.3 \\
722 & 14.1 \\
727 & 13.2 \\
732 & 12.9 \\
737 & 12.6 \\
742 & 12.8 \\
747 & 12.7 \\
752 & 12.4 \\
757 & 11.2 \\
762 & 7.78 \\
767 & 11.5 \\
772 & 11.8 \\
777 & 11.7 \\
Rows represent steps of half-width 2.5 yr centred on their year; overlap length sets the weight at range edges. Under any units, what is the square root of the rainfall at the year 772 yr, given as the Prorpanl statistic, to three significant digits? 3.44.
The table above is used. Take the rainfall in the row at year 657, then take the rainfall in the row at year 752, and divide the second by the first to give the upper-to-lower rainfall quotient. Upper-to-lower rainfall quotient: 0.98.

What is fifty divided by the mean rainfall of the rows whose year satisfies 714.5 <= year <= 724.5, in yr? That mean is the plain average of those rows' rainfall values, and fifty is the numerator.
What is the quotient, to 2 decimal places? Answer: 3.52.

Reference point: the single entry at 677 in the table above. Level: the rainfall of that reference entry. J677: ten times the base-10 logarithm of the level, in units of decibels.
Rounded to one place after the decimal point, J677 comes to 11.0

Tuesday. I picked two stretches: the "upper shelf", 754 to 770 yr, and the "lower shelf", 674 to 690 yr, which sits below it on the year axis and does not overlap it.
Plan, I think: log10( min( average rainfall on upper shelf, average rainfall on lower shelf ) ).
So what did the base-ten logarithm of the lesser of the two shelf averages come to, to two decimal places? 1.01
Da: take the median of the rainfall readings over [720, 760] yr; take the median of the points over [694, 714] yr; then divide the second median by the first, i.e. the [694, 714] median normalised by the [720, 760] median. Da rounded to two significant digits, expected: 0.81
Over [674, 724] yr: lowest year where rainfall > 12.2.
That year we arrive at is 677 yr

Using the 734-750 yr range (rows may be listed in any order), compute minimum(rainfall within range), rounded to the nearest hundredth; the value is 12.60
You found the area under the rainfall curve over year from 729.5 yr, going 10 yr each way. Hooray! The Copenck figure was 264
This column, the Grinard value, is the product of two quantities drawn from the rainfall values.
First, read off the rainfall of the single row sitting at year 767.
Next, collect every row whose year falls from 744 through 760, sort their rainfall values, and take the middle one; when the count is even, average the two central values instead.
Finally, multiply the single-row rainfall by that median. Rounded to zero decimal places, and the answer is 143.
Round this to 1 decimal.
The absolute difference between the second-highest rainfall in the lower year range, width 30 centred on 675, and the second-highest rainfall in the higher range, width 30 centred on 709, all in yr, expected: 1.3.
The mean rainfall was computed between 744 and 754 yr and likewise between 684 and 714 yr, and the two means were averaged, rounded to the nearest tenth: 11.4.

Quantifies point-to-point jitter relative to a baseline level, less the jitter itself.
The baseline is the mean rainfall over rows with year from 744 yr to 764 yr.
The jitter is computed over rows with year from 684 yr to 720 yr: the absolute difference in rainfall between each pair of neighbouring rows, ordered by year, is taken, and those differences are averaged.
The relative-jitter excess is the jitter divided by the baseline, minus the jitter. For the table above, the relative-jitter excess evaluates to -1.1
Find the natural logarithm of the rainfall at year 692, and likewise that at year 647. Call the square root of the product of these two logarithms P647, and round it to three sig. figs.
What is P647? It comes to 2.39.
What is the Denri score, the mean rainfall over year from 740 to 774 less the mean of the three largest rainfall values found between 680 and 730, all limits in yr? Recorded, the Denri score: -2.4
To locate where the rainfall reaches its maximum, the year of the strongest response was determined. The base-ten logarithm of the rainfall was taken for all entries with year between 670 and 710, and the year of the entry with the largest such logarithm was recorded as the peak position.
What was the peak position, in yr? 672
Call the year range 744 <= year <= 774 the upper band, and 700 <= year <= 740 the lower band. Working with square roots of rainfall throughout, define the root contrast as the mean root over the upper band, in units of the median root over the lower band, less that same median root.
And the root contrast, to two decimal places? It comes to -2.63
